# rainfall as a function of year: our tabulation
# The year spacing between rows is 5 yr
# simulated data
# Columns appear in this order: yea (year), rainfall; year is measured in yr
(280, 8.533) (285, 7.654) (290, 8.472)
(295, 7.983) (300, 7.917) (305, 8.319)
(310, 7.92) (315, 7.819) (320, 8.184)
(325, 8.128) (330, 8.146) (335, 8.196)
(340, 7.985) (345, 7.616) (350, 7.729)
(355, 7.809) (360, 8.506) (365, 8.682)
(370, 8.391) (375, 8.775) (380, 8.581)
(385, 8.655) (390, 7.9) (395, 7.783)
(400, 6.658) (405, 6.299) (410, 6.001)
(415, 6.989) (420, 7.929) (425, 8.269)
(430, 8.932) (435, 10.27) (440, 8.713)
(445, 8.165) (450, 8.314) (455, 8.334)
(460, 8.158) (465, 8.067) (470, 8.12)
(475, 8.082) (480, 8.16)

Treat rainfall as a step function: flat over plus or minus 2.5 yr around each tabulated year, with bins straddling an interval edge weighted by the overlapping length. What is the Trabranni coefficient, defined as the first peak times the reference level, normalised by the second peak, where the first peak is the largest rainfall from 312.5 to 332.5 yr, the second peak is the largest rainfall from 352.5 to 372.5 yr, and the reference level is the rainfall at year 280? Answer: 8.04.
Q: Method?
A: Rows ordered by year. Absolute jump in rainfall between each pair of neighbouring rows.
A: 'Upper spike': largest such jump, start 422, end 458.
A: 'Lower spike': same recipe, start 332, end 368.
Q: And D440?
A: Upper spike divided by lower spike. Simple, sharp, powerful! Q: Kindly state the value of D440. 2.2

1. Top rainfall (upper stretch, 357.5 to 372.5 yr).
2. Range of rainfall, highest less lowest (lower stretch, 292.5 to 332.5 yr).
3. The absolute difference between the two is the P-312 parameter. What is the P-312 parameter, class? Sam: 8.2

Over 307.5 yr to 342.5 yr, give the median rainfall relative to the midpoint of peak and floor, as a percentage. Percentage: 102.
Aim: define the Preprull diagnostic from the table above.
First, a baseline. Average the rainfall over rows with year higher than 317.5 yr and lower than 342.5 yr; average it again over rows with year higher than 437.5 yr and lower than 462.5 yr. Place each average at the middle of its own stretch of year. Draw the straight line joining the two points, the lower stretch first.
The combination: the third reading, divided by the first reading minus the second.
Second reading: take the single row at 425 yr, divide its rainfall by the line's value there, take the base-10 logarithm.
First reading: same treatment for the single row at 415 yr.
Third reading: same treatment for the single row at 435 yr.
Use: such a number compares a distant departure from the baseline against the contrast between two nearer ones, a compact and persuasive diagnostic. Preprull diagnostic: -1.3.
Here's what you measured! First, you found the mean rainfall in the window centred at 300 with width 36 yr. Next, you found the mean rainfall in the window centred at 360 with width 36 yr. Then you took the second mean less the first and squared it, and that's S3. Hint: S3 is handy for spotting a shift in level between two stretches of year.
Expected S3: 0.04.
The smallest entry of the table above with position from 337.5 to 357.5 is 7.616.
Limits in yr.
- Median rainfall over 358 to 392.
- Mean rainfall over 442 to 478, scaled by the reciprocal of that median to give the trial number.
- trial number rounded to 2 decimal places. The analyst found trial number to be 0.95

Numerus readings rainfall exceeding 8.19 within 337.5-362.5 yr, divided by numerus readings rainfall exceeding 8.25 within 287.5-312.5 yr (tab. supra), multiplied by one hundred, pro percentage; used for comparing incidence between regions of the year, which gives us 50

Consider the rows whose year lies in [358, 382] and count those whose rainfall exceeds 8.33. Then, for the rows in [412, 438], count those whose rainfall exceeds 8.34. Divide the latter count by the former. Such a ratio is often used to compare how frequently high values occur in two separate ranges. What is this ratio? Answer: 0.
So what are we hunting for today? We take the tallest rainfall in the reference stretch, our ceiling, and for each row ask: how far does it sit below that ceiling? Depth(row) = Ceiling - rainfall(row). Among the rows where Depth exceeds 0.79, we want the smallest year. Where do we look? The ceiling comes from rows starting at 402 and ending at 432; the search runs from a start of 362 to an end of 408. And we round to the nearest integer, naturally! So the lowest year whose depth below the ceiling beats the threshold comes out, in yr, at 390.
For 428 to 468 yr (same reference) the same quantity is 465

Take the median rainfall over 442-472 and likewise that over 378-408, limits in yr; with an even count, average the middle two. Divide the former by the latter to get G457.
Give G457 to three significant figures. 1.04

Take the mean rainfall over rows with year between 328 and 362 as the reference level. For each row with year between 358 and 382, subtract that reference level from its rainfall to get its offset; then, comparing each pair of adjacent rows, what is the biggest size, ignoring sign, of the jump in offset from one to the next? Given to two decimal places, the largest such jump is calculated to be 0.38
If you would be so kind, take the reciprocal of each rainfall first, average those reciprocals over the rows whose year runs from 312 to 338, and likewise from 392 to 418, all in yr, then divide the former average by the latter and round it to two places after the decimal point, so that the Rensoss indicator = 0.83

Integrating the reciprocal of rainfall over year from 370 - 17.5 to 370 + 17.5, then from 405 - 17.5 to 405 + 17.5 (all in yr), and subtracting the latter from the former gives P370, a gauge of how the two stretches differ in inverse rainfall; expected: -0.9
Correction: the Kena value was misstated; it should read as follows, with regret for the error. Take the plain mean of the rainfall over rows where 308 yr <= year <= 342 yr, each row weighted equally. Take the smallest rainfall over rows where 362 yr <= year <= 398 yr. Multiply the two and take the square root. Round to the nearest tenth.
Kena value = 7.9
